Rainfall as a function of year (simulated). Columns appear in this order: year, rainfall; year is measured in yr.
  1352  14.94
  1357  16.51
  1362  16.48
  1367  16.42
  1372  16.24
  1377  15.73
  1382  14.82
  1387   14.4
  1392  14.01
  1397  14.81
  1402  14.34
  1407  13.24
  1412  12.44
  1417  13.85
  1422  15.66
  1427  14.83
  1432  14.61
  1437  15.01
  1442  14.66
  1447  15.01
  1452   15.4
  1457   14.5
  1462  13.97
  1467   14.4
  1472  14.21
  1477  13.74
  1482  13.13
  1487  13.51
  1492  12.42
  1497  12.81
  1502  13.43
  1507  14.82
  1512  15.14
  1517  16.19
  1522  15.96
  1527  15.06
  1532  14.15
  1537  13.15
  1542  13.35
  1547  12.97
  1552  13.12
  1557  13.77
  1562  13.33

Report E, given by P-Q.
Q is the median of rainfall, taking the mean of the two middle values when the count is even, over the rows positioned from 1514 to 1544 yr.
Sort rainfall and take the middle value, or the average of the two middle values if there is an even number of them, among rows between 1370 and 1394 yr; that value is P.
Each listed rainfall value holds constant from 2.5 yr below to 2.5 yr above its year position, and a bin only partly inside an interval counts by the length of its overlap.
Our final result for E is 0.2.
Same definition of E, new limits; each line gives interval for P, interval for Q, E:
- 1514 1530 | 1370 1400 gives 1.1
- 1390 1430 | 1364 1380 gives -2.1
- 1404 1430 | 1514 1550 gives -0.3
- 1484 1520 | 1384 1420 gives -0.5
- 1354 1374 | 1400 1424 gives 2.6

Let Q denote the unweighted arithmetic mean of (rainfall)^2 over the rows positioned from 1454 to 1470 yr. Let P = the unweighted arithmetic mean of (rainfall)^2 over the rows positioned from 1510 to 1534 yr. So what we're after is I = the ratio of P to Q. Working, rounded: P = 235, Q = 204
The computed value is 1.15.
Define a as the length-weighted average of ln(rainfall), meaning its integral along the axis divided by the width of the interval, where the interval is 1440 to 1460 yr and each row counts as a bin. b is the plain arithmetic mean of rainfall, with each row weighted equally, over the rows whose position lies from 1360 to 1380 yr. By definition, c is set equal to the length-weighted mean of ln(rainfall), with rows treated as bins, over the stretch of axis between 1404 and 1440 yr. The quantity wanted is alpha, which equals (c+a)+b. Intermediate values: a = 2.70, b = 16.2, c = 2.65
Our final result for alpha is 21.6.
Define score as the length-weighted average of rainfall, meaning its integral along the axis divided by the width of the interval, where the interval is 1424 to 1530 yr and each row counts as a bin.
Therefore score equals 14.4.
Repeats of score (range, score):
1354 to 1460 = 14.9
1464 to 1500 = 13.5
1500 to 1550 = 14.4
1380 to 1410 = 14.2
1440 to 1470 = 14.6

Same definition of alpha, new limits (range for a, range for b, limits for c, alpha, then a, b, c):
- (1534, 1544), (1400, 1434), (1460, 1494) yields 19.3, 2.59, 14.1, 2.61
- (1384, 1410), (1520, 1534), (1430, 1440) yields 20.4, 2.65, 15.1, 2.70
